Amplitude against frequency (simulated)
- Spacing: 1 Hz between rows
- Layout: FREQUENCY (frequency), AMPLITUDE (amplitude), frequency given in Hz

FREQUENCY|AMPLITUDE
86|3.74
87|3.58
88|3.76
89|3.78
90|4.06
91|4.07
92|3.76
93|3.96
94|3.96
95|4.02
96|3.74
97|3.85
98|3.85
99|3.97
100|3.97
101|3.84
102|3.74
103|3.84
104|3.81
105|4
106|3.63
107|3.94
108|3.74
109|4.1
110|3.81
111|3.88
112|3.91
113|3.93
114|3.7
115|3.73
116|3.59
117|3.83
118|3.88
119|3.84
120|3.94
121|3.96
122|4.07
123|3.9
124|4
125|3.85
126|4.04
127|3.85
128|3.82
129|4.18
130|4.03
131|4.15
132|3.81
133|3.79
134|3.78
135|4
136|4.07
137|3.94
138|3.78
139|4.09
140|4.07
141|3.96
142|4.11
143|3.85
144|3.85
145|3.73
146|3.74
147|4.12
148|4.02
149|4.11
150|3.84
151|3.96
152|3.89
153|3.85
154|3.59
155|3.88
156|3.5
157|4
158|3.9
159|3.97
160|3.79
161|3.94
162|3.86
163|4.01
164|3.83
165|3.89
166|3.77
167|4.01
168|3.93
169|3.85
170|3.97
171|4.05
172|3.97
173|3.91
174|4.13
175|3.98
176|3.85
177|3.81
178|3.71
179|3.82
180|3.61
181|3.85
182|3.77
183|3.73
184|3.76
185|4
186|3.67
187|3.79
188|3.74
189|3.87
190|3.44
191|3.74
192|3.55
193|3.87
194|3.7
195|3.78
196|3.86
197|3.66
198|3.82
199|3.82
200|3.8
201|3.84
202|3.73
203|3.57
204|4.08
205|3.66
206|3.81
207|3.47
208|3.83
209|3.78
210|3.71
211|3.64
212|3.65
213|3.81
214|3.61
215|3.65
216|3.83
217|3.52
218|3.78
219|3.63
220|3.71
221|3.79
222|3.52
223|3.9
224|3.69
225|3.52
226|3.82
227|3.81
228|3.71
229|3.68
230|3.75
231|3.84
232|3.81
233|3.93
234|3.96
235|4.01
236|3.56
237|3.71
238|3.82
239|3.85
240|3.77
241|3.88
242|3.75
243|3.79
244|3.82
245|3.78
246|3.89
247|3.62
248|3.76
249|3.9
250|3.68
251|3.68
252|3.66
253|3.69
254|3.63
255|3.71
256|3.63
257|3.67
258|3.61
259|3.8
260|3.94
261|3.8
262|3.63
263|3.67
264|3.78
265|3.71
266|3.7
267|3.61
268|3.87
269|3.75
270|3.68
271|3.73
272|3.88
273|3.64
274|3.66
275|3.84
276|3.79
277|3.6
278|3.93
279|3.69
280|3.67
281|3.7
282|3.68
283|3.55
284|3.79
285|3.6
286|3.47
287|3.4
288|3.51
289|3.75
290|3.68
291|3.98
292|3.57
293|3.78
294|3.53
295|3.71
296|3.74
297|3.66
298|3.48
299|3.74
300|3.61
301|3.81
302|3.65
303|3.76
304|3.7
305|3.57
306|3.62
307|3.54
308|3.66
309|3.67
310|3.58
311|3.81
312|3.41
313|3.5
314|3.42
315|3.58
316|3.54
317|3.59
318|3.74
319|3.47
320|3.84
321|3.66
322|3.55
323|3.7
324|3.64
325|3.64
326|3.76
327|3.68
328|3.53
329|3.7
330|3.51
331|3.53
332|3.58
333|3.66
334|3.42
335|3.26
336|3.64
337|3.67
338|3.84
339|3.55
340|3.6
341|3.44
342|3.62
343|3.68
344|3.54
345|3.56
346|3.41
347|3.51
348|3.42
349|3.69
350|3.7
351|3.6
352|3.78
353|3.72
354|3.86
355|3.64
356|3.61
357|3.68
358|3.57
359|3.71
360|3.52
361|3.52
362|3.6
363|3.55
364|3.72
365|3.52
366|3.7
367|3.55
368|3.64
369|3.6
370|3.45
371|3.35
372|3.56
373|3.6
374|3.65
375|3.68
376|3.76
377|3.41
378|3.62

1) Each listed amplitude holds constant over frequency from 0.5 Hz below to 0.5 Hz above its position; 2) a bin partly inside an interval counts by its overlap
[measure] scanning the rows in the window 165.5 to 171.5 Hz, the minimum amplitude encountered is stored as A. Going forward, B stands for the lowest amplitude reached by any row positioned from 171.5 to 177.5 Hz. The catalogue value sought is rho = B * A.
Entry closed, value 14.4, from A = 3.77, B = 3.81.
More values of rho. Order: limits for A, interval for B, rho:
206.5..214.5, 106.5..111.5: 13.0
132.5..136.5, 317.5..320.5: 13.1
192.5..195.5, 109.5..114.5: 13.7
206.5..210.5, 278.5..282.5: 12.7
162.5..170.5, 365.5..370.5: 13.0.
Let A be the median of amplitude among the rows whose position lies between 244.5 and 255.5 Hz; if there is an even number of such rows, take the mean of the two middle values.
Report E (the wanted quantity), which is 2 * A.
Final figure 7.38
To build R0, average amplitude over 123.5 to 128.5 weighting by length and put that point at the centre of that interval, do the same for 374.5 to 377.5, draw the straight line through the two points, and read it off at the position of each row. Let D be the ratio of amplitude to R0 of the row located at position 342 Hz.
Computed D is 0.99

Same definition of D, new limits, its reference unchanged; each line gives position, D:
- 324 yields 0.99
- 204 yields 1.07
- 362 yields 0.99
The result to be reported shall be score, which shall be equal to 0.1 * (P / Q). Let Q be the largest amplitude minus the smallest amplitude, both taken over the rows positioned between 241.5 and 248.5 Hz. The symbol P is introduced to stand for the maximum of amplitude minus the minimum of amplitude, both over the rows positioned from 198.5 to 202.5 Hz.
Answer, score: 0.04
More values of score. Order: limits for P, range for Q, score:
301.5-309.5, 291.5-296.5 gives 0.09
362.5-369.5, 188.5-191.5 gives 0.05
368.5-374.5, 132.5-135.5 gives 0.14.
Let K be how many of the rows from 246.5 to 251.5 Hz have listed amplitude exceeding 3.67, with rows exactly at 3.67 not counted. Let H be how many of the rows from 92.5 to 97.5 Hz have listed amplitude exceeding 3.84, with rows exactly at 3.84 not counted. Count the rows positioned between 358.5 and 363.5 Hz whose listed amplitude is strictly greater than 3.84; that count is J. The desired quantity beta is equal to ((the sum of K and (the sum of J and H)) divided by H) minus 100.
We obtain -98.0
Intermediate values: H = 4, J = 0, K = 4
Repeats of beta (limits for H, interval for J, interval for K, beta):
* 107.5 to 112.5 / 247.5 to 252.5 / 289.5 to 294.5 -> -97.7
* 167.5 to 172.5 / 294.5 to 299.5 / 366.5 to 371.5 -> -99.0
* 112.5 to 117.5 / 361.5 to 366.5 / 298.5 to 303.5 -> -96.0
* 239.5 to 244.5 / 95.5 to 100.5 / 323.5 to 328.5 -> -93.0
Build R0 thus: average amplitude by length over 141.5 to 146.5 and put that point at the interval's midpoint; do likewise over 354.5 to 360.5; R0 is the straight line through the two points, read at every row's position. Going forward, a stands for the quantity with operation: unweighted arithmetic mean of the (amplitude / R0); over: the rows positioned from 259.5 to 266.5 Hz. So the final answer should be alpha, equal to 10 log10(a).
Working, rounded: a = 1.01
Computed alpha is 0.03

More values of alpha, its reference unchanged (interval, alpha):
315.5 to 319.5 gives -0.10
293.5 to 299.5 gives -0.05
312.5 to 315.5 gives -0.21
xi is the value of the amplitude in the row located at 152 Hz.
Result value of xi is 3.89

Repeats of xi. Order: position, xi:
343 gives 3.68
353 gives 3.72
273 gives 3.64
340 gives 3.6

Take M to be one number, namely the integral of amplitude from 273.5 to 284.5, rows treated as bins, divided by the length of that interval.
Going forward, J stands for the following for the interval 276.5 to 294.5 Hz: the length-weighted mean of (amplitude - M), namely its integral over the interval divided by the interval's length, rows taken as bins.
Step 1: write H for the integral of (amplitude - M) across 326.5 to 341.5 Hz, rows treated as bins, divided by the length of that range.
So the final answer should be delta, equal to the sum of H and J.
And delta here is -0.2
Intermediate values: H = -0.14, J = -0.06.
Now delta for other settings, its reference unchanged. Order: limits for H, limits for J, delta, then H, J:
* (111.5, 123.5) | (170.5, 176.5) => 0.4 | 0.14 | 0.26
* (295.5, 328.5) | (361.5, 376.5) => -0.2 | -0.09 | -0.12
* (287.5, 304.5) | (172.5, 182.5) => 0.1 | -0.03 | 0.13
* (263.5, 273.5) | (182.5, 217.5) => 0.0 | 0.02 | 0.02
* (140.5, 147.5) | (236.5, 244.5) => 0.3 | 0.19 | 0.08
